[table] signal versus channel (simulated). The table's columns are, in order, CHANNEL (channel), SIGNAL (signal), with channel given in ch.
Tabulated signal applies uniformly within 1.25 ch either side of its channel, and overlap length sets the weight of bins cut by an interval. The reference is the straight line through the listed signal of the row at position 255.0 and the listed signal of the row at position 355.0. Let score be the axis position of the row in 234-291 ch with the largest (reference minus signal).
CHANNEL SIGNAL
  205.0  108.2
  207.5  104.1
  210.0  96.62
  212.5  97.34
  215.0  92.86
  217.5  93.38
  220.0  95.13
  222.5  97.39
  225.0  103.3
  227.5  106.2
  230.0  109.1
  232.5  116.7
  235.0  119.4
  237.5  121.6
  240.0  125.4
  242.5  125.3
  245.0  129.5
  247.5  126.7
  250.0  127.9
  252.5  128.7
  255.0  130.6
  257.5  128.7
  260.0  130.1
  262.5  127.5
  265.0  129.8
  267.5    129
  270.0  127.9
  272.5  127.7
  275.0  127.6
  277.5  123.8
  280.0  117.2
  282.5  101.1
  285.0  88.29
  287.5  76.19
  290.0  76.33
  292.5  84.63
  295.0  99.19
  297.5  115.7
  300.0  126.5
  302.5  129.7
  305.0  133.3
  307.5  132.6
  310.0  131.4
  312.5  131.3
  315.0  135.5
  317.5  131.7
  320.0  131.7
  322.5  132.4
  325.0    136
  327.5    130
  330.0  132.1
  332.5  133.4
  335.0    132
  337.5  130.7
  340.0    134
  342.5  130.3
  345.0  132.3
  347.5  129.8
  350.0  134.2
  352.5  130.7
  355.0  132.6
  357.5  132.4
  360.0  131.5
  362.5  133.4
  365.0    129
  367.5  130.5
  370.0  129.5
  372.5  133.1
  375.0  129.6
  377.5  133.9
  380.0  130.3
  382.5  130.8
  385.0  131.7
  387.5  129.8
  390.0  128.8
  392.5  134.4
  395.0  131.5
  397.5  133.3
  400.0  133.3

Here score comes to 287.5 ch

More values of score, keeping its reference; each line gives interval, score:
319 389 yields 365.0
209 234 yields 215.0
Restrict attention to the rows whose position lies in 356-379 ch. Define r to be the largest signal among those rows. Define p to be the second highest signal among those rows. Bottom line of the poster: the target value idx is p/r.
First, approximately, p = 133.4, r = 133.9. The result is 0.996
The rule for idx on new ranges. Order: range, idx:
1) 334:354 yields 0.999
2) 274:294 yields 0.970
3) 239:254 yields 0.994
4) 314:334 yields 0.996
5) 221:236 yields 0.977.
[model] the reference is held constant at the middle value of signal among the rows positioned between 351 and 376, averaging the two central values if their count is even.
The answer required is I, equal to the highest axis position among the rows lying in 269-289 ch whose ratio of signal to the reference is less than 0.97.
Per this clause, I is 287.5 ch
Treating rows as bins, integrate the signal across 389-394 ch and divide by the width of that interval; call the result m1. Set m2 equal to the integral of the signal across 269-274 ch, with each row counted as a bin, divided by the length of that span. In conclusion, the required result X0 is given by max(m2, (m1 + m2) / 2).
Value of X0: 130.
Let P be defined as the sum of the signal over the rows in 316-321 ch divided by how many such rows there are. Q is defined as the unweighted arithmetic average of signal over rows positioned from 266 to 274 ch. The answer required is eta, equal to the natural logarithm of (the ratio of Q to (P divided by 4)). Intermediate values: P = 132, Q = 128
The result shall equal 1.359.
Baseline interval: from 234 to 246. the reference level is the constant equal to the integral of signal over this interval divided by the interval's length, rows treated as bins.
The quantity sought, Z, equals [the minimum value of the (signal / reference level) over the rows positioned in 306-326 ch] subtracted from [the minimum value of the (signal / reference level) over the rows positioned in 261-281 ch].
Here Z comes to -0.1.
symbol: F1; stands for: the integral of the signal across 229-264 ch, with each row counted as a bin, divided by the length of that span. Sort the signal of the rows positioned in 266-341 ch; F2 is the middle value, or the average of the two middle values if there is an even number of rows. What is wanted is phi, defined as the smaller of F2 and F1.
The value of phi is 125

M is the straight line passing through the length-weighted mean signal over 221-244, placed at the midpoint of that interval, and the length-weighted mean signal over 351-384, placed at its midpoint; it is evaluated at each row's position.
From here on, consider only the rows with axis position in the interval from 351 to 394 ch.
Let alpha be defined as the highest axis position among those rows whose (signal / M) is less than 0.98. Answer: 390.0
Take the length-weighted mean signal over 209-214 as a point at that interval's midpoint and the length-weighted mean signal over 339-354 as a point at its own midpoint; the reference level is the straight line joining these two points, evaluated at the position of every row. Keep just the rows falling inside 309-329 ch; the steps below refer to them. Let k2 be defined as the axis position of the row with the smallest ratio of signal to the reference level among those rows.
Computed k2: 327.5 ch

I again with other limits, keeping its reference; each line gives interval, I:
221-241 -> 240.0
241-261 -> 247.5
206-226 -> 225.0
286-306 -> 300.0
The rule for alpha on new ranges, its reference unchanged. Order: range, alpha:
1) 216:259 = 230.0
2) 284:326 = 297.5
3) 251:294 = 292.5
